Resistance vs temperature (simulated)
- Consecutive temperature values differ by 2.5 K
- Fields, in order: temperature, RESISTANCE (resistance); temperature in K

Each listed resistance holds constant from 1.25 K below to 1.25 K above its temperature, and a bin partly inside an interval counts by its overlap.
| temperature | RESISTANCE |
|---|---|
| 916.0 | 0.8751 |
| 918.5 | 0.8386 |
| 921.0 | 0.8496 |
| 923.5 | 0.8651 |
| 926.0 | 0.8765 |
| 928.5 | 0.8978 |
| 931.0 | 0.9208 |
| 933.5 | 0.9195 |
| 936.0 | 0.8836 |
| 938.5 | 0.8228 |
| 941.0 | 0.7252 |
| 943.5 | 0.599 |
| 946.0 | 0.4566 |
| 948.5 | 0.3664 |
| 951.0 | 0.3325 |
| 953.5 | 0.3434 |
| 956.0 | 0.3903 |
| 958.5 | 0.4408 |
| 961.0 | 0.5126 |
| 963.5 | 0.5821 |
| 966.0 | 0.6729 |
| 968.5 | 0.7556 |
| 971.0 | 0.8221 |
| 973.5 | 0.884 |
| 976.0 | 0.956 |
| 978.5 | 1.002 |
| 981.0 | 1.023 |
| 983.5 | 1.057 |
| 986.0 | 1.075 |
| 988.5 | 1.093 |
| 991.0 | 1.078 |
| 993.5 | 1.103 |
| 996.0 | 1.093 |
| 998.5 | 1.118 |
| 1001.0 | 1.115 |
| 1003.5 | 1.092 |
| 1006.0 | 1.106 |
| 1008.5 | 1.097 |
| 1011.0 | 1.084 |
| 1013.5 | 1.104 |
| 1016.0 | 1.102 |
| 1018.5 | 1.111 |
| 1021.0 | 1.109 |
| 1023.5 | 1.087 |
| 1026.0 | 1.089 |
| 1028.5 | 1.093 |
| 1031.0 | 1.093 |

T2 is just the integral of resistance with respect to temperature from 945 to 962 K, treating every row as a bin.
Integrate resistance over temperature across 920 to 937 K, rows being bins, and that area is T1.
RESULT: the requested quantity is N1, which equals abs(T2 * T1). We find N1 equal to 104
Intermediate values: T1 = 15.1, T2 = 7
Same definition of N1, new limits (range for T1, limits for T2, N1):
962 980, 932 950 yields 178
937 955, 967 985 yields 157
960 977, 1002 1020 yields 249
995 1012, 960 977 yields 236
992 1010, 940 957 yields 154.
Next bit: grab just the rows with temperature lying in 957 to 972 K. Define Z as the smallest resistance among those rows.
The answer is 0.4408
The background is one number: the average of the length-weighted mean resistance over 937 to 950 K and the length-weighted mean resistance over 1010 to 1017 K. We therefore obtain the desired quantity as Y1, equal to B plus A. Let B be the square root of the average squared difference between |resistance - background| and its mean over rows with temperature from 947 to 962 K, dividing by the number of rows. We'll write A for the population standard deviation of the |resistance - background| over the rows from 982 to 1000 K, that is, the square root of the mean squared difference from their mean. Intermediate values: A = 0.019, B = 0.062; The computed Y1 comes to 0.08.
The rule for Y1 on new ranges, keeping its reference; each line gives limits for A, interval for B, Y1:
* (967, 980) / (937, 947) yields 0.19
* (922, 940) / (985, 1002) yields 0.04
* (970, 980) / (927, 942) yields 0.09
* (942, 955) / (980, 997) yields 0.13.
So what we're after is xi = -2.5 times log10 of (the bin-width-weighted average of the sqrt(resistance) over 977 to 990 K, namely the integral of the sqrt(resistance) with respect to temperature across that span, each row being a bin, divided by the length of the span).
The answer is -0.03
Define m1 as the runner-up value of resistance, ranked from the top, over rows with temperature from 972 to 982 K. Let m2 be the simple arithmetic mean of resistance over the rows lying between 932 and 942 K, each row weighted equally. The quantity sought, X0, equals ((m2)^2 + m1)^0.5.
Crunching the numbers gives 1.31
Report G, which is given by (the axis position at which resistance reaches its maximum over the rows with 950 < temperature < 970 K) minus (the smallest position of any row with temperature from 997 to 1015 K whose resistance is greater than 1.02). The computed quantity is -30.0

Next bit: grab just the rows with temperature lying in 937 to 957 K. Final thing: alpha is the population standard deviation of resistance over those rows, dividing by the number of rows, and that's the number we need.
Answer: 0.18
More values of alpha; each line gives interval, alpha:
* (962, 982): 0.15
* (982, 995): 0.02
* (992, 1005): 0.01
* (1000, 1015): 0.01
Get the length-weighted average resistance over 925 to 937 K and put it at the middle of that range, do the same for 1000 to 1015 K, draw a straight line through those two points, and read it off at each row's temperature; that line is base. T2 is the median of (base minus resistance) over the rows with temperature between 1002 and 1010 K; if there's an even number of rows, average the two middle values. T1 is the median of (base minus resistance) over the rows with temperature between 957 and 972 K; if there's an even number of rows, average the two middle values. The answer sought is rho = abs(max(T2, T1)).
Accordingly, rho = 0.36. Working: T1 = 0.4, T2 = -0.003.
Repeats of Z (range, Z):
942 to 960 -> 0.3325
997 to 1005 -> 1.092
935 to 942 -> 0.7252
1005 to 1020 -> 1.084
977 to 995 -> 1.002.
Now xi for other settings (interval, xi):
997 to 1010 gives -0.05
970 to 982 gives 0.04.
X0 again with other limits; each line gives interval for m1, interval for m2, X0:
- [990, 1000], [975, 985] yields 1.46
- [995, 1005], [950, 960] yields 1.12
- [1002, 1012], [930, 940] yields 1.37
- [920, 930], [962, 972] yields 1.17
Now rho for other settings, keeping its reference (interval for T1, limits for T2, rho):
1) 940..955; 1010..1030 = 0.53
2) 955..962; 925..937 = 0.53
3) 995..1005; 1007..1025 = 0.02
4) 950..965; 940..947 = 0.55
